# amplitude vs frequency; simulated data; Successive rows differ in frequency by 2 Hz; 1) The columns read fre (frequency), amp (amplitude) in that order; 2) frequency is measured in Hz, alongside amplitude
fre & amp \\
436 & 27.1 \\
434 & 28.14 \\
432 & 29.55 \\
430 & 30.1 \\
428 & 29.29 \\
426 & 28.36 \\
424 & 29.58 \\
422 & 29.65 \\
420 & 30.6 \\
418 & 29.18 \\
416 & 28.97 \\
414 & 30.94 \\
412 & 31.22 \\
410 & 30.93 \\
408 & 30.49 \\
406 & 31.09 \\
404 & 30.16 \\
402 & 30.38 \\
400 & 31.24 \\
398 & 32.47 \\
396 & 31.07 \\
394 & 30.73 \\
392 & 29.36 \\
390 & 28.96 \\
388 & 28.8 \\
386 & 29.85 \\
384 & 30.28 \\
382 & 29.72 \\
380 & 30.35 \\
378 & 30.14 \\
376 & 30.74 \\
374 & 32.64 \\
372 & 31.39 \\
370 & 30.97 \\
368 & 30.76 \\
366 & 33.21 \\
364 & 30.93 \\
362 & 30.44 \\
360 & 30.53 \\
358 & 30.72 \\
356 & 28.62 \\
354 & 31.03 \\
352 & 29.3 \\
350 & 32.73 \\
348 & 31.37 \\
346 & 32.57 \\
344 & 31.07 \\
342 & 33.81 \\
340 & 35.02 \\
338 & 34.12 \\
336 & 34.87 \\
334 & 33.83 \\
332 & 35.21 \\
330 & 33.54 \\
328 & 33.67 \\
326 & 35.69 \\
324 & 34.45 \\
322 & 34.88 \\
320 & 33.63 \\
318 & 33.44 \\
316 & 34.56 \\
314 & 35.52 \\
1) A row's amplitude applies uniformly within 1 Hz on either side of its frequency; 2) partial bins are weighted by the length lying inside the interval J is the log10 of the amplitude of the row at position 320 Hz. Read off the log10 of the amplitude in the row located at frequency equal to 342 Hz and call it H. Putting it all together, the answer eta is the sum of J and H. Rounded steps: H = 1.53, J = 1.527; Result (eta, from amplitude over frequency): 3.06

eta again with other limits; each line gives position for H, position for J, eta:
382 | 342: 3.00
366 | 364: 3.01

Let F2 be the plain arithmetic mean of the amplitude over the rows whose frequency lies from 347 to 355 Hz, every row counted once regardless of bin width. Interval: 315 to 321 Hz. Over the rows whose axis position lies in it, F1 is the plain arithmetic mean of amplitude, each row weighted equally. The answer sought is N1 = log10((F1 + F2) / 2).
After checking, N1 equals 1.51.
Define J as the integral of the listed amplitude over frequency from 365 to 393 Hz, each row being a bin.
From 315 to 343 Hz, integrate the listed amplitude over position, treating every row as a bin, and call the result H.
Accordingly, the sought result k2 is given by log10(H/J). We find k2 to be 0.05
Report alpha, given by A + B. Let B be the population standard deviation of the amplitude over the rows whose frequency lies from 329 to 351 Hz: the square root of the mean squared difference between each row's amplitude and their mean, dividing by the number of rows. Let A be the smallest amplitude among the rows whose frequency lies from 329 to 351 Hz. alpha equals 32.4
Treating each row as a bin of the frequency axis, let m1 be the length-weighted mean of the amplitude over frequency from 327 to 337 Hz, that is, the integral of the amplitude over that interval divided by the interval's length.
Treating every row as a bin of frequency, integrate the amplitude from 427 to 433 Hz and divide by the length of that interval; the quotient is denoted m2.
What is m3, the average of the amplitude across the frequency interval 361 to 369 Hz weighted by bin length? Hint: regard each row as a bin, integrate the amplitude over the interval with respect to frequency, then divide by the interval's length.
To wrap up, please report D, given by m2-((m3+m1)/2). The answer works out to -3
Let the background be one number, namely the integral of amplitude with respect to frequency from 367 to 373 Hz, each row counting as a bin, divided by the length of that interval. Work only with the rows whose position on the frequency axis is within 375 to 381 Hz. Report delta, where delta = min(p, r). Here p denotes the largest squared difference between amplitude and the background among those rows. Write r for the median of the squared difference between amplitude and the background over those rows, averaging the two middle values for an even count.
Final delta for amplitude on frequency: 0.5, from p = 1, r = 0.48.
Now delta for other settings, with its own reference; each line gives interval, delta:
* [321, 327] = 14.7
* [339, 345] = 7.7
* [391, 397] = 0.1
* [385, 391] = 4.3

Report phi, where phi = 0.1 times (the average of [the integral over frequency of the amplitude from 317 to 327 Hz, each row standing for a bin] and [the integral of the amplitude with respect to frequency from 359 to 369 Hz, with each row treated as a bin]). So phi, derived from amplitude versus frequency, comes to 32.8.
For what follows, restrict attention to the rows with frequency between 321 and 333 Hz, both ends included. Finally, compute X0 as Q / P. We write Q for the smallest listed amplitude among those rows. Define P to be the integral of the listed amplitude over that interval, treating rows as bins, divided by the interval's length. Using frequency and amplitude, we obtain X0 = 0.970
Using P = 34.6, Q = 33.54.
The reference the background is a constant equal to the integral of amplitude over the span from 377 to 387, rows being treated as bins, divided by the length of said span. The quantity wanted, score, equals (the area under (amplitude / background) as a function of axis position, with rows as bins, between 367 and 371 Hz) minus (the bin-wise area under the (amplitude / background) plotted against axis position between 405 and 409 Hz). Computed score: 0.0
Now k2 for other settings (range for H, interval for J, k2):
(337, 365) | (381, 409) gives 0.02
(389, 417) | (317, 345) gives -0.05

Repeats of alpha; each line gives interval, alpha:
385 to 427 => 29.4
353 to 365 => 29.4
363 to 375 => 31.7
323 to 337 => 34.3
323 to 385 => 30.5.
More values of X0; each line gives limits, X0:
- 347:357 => 0.935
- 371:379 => 0.965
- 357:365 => 0.993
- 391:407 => 0.953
